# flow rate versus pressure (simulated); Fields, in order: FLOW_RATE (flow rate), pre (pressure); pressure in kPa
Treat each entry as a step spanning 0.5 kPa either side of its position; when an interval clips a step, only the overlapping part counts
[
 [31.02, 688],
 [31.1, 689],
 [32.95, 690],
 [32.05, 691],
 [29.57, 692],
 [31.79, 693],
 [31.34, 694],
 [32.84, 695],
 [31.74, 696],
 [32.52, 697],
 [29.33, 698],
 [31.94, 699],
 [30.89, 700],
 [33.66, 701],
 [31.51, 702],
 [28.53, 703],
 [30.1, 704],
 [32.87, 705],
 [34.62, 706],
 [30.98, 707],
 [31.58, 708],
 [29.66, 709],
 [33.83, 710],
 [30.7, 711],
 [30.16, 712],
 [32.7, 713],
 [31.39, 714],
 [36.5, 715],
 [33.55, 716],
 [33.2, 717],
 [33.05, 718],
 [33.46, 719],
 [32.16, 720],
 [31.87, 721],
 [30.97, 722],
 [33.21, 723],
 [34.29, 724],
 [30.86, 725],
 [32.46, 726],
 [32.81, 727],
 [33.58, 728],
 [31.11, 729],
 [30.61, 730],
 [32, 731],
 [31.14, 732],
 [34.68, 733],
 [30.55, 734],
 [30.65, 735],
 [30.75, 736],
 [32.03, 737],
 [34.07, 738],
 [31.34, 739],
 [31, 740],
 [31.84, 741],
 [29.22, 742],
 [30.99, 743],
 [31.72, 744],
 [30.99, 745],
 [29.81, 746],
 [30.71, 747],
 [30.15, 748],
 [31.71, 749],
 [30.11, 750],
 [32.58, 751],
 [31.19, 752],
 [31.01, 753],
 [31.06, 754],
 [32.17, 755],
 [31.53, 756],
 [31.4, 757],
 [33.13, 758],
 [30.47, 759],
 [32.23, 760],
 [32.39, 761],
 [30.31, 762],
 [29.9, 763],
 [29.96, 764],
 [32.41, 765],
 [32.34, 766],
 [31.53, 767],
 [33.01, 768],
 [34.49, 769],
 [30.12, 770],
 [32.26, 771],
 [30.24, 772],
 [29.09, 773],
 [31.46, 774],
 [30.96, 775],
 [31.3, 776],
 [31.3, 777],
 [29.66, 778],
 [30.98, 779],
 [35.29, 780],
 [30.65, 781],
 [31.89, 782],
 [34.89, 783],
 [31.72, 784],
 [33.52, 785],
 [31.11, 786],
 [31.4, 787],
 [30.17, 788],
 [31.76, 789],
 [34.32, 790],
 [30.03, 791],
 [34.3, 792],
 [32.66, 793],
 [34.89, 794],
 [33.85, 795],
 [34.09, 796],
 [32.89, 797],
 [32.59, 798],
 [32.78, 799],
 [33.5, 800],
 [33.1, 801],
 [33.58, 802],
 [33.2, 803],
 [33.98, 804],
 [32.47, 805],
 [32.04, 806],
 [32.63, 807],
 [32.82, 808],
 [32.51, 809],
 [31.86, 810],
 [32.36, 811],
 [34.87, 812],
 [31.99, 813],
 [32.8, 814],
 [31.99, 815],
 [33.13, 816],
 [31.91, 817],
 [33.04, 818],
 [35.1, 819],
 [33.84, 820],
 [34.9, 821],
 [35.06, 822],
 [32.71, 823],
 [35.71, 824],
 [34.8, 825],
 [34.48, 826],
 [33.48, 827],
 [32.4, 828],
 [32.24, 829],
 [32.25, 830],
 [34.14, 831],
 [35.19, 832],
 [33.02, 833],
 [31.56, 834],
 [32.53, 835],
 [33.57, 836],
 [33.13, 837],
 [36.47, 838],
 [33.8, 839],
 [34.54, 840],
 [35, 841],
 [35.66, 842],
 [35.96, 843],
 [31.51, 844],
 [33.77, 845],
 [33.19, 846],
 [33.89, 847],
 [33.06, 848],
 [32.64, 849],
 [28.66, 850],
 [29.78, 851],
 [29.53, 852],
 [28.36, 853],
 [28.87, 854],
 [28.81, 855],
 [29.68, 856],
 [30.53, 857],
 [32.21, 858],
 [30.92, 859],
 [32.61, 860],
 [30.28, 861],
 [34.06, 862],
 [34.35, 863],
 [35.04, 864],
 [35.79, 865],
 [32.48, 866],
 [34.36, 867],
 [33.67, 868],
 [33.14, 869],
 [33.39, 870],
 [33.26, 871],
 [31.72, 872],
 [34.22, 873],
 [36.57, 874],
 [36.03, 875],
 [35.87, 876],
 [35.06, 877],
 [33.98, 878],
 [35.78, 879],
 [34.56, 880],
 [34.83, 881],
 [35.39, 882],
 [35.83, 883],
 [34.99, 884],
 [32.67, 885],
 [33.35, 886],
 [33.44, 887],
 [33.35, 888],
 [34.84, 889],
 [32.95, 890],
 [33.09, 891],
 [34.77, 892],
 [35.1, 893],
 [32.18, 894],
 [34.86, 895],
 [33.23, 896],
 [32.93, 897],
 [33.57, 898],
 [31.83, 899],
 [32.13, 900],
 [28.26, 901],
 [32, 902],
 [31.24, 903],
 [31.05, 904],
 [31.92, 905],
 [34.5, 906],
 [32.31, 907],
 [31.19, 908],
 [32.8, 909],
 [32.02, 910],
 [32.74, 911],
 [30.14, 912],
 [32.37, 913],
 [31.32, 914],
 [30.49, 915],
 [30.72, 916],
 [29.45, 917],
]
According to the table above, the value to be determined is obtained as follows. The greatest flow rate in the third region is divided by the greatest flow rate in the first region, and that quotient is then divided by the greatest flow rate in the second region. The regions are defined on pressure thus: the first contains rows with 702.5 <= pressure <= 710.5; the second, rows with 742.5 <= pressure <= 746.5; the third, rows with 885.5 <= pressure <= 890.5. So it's 0.0317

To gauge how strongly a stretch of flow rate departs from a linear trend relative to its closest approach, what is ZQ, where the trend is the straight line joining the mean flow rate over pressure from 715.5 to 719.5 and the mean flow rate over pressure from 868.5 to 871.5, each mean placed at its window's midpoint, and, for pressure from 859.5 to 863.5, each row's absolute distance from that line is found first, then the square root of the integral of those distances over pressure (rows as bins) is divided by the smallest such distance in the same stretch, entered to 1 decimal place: 3.6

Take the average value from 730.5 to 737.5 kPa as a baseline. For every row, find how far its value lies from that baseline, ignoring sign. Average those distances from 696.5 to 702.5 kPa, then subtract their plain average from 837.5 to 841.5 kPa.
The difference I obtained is -2.2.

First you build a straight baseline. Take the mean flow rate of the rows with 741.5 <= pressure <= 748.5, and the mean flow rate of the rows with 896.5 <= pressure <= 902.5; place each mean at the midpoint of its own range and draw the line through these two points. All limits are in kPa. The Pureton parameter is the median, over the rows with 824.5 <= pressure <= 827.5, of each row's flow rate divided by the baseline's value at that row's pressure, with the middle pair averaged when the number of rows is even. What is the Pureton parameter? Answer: 1.11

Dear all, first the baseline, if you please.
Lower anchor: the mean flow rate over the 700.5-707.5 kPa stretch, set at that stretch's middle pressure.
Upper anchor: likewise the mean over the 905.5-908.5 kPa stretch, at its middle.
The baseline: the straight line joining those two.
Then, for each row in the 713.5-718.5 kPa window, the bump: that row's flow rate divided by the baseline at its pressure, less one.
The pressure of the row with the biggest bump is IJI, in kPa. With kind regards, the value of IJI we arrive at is 715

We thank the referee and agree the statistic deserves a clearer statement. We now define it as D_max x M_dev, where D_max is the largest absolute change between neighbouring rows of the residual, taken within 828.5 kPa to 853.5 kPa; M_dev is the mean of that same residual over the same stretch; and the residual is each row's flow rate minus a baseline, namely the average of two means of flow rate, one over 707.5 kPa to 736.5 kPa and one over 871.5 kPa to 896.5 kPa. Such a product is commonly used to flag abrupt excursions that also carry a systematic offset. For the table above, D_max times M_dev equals -1.5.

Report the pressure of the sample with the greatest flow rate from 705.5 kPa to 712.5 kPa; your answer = 706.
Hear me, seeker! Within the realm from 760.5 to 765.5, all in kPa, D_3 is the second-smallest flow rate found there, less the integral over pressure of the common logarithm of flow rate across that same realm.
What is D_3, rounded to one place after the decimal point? 22.5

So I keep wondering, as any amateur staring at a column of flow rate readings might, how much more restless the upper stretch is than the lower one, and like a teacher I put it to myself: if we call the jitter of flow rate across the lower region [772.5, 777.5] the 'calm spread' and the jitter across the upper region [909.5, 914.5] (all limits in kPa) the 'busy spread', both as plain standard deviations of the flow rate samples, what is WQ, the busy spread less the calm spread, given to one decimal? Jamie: 0.0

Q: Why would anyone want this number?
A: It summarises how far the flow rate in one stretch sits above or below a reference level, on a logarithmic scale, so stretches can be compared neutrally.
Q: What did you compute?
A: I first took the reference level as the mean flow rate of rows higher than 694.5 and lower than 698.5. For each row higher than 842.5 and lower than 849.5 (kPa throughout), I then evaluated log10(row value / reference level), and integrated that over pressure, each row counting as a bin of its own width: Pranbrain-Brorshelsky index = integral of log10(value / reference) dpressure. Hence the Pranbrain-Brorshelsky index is 0.17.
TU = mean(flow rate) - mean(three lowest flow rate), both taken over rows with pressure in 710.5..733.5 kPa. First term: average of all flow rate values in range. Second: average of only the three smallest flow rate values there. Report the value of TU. 2.0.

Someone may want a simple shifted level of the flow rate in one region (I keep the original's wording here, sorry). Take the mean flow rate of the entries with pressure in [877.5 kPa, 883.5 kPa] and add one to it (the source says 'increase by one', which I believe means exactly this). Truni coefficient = 36.1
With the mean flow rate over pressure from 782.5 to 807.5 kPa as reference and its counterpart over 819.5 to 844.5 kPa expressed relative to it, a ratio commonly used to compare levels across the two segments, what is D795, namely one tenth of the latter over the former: 0.103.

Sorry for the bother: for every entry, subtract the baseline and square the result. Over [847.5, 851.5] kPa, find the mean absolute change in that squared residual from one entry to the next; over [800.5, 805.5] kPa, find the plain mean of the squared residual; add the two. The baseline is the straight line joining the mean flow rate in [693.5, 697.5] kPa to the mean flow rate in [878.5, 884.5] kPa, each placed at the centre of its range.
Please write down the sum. 16.0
